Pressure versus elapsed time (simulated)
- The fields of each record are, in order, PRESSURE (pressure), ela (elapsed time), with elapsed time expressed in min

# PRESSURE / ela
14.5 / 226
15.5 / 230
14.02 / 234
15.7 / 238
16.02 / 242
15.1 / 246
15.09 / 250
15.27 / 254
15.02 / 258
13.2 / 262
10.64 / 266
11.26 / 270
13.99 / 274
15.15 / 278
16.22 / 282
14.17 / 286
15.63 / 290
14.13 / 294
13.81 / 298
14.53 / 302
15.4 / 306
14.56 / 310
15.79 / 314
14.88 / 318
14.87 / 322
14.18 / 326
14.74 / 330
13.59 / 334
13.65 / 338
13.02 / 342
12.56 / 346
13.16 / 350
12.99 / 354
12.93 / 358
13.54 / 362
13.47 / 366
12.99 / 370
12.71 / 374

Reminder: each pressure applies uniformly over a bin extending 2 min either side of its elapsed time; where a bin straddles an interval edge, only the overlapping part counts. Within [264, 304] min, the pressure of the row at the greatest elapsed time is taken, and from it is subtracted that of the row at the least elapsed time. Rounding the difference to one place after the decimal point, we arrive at 3.9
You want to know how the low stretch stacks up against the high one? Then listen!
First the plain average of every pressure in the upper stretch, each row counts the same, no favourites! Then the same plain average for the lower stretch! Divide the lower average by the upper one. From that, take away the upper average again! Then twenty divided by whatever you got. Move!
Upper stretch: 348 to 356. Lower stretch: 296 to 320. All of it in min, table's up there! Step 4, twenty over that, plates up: -1.67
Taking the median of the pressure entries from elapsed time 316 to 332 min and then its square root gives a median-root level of 3.85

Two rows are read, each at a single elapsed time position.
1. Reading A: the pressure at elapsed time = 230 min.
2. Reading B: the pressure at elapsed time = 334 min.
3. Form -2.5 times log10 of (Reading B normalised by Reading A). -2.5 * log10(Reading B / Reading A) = 0.14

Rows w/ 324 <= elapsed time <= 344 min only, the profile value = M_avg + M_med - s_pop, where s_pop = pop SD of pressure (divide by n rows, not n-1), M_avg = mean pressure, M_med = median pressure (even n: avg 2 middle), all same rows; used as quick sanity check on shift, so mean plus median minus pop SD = 26.9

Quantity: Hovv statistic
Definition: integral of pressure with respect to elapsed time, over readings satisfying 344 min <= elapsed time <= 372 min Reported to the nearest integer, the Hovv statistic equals 367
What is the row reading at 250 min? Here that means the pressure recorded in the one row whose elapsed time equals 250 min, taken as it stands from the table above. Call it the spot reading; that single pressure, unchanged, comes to 15.09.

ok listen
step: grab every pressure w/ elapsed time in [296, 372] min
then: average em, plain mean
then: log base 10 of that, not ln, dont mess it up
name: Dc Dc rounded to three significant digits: 1.14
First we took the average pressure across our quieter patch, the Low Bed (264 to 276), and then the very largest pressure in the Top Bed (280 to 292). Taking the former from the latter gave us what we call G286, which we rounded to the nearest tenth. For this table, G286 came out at 4.3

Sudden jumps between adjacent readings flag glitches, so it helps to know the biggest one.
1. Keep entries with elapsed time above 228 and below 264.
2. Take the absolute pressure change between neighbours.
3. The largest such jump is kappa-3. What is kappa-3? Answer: 1.8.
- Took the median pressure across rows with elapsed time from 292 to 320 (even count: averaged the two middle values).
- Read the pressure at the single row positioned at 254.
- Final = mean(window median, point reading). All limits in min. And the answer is 14.9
